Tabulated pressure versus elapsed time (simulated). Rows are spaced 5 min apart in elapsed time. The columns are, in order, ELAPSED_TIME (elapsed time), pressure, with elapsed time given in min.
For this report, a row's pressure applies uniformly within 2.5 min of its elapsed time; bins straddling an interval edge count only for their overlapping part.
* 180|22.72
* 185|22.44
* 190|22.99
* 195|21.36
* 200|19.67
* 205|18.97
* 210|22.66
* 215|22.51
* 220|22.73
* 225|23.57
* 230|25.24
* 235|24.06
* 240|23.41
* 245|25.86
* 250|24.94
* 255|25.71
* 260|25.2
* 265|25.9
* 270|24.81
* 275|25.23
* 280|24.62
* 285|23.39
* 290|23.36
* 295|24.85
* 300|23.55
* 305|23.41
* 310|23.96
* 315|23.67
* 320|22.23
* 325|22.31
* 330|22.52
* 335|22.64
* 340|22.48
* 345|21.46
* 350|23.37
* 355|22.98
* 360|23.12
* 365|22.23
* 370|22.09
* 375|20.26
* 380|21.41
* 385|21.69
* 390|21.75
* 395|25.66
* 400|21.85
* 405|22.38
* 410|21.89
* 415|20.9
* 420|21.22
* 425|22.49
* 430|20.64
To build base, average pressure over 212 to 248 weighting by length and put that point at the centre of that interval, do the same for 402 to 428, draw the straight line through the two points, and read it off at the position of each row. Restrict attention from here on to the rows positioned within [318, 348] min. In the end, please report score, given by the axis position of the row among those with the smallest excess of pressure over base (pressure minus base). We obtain 345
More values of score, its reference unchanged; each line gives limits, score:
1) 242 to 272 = 250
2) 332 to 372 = 345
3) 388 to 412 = 390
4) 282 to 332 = 320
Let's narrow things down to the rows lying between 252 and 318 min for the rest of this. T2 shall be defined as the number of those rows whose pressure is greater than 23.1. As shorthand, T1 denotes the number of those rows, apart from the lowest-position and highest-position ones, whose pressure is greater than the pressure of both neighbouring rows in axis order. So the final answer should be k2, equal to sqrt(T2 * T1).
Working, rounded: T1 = 4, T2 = 13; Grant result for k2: 7.2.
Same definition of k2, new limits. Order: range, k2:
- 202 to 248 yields 3.2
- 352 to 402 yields 2.0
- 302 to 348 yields 2.4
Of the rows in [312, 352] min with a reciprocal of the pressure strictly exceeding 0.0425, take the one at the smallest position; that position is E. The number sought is 320 min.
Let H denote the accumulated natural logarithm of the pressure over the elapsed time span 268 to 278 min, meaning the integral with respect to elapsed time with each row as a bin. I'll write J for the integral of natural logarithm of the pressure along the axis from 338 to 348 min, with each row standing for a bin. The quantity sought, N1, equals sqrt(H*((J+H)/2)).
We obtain 31.9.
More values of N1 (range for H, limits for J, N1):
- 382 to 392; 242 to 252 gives 31.2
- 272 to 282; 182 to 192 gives 31.9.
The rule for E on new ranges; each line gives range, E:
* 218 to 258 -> 220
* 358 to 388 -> 360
